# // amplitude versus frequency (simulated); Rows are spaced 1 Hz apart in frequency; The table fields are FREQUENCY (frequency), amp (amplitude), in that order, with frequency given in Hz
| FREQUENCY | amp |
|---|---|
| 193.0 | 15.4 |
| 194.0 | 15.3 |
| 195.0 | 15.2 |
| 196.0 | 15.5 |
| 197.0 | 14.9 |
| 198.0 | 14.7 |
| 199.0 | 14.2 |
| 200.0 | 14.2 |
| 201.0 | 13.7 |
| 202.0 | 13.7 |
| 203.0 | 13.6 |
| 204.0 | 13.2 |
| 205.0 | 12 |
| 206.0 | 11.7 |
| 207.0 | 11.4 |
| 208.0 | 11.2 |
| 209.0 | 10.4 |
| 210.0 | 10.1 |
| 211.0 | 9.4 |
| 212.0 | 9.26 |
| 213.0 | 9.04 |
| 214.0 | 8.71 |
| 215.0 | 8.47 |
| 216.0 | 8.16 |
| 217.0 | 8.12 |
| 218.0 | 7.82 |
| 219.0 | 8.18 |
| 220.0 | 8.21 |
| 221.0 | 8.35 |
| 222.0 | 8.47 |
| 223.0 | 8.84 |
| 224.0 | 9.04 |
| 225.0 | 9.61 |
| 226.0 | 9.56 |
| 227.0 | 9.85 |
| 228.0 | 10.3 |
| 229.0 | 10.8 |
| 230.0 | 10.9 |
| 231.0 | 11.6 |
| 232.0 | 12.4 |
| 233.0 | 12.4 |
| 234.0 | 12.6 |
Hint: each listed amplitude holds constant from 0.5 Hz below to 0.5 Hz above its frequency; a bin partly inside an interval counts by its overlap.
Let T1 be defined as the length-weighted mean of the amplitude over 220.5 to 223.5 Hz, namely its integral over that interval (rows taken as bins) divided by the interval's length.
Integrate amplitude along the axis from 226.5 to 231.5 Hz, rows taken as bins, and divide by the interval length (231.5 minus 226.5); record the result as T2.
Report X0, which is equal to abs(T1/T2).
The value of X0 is 0.8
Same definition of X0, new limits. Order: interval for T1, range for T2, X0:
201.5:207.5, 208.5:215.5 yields 1.3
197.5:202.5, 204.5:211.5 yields 1.3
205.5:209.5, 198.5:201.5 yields 0.8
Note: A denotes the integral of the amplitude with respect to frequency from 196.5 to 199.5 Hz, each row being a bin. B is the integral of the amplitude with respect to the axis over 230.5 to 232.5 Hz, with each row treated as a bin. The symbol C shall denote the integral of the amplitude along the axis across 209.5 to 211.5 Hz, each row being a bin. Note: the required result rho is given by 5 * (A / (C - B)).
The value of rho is -49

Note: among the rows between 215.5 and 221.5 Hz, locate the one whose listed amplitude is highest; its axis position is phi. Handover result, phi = 221.0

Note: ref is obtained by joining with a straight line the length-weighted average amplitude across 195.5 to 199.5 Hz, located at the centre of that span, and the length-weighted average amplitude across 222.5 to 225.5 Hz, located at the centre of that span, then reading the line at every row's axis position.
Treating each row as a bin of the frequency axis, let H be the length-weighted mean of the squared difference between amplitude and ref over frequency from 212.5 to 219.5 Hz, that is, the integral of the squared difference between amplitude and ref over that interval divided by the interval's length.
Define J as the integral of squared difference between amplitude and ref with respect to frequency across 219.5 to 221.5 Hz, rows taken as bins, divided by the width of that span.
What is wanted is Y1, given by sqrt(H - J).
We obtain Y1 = 1.9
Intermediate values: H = 6.4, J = 2.7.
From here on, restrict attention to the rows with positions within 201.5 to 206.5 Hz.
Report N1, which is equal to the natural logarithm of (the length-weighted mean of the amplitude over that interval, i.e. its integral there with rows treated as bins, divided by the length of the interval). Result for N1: 2.55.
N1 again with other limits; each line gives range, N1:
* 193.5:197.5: 2.72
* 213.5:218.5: 2.11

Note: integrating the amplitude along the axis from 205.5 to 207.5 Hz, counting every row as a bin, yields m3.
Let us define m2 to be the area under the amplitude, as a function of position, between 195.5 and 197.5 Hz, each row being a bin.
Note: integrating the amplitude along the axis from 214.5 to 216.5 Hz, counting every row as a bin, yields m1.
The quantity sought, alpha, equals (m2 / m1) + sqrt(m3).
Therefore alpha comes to 6.6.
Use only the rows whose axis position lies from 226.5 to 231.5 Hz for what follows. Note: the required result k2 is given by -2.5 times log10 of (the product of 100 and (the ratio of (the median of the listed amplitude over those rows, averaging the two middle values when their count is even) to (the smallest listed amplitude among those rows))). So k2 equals -5.10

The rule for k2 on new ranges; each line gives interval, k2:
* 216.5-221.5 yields -5.05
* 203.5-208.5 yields -5.05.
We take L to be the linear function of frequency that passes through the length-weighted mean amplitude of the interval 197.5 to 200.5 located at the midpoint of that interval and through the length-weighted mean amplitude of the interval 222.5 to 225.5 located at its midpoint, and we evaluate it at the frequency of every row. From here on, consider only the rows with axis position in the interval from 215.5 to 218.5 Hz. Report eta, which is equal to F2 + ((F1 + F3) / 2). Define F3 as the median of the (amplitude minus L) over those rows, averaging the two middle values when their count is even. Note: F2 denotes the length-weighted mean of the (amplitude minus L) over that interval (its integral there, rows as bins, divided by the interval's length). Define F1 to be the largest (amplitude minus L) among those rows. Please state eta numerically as -5.1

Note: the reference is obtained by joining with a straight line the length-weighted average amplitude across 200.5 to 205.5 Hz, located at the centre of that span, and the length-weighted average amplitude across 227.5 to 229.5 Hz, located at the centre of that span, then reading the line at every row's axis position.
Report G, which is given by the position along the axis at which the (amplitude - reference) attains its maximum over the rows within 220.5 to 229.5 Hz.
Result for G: 229.0 Hz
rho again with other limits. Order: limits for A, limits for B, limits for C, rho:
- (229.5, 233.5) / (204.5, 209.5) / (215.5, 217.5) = -6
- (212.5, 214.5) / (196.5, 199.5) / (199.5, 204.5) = 4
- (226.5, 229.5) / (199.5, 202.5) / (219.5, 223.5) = -20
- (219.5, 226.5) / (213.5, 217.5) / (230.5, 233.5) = 106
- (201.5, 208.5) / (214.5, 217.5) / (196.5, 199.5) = 23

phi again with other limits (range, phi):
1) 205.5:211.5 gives 206.0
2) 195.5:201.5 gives 196.0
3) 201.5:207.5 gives 202.0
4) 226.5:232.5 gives 232.0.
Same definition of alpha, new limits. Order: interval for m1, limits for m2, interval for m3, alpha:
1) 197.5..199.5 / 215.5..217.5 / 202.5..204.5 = 5.7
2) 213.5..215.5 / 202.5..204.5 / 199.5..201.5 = 6.8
